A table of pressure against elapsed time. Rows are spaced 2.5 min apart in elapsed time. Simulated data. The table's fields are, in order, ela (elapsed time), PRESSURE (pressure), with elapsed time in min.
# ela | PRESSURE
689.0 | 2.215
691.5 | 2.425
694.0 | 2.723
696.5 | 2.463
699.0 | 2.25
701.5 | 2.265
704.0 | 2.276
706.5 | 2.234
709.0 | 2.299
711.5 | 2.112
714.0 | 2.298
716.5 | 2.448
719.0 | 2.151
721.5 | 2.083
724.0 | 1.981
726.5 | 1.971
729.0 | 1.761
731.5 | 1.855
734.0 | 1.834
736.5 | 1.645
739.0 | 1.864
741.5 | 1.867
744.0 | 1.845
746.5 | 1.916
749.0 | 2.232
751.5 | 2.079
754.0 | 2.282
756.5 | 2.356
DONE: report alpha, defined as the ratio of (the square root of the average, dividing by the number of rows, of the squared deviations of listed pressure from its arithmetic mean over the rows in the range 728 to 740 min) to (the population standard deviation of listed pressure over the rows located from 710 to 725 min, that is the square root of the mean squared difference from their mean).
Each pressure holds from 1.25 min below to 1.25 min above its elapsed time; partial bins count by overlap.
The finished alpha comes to 0.5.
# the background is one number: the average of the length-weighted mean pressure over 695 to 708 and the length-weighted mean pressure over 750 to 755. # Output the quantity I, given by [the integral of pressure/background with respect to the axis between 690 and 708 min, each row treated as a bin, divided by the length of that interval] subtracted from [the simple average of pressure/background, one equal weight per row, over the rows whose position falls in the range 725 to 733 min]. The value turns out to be -0.23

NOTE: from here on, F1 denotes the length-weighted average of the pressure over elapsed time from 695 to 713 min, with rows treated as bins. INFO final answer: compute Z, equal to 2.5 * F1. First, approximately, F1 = 2.3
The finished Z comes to 5.7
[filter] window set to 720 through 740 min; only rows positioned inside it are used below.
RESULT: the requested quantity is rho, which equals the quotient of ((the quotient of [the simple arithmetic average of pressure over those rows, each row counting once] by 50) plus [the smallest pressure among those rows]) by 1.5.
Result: 1.12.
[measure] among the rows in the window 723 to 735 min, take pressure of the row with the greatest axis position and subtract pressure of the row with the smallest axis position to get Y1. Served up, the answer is -0.147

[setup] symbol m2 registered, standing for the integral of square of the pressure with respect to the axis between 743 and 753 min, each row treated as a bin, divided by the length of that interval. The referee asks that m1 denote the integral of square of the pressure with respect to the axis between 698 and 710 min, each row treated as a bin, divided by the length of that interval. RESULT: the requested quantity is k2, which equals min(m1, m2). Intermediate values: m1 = 5.13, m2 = 4.14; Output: 4.1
